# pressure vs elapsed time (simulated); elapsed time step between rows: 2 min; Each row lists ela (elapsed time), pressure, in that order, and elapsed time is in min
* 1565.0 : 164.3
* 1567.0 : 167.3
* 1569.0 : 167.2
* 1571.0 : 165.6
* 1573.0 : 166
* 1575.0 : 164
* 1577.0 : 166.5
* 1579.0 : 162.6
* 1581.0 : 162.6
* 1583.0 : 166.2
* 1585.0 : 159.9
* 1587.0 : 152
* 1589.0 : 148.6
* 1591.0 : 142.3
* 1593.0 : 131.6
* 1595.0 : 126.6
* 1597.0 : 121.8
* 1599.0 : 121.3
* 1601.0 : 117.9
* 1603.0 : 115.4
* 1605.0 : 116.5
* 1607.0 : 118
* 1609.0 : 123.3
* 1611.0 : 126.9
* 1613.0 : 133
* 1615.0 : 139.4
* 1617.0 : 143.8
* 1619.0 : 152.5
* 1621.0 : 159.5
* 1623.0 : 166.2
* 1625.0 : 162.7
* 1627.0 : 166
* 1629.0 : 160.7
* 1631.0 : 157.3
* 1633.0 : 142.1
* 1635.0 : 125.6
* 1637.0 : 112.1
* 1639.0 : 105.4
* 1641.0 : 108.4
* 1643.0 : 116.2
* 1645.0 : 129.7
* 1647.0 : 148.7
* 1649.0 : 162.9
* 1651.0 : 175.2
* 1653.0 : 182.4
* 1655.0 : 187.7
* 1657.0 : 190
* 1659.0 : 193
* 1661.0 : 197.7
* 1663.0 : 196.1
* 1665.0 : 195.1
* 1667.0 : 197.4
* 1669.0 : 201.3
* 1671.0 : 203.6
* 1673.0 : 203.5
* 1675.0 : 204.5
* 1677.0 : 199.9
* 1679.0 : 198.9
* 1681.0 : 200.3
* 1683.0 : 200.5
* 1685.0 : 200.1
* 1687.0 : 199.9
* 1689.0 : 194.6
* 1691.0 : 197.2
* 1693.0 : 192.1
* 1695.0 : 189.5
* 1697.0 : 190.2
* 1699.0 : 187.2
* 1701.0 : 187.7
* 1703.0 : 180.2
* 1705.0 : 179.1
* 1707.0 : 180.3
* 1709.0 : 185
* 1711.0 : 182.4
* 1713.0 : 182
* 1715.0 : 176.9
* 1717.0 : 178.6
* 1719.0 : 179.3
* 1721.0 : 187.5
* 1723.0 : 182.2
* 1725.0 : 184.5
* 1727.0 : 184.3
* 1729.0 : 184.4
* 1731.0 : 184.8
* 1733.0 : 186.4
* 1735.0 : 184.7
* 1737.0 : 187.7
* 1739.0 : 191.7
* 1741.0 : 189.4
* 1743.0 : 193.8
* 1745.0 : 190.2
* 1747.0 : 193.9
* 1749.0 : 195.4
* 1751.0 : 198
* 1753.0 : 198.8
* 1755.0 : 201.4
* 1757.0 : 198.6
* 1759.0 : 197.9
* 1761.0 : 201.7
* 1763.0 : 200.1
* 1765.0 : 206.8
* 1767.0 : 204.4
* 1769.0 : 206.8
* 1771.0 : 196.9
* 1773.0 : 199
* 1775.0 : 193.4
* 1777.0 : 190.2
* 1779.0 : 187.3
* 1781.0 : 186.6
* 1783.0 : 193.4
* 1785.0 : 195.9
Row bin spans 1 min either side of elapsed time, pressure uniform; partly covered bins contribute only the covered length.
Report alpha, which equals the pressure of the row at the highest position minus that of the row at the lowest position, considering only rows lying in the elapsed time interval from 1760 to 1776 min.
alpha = -8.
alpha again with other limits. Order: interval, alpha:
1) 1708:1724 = -3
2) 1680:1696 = -11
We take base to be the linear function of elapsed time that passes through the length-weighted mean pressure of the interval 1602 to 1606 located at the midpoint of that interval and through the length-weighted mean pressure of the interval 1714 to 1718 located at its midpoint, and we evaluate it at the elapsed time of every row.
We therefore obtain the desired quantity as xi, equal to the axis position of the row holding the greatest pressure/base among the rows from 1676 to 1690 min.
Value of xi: 1677.0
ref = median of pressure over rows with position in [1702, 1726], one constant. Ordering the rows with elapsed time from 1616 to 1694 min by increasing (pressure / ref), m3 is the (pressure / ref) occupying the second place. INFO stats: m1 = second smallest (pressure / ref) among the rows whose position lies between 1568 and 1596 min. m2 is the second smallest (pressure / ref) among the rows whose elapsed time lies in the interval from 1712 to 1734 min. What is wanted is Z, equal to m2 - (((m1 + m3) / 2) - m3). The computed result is 0.92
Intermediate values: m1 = 0.73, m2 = 0.99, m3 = 0.60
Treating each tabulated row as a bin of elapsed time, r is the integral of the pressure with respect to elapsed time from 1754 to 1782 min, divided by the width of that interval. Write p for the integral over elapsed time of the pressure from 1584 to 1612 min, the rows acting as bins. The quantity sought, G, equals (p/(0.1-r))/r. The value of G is -0.09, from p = 3644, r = 198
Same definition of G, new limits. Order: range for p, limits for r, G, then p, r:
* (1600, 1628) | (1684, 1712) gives -0.11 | 3882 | 189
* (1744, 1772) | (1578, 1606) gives -0.29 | 5582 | 139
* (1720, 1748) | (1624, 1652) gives -0.26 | 5251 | 141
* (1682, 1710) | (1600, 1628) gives -0.28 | 5327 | 139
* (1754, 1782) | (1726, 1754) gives -0.15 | 5542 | 190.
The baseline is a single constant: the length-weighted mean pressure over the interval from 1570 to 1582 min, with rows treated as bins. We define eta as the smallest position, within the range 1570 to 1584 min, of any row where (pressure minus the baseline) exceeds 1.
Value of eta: 1571.0 min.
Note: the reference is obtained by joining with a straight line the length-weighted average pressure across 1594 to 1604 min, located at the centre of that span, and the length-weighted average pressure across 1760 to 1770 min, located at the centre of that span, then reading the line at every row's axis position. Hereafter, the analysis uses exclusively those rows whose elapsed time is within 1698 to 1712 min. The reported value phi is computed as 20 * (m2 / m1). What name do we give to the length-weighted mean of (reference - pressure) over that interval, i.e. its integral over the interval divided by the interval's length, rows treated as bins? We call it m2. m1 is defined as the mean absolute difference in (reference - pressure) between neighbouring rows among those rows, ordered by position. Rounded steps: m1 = 3.1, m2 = -9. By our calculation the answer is -60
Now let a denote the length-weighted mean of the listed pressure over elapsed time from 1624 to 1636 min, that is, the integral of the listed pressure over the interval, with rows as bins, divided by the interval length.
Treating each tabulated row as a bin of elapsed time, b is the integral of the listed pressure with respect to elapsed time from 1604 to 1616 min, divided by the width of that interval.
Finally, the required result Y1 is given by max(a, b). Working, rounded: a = 152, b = 126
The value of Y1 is 152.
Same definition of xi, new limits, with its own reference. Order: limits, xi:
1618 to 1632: 1623.0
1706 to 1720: 1709.0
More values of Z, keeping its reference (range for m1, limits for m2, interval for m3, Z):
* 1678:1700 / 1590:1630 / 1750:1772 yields 0.67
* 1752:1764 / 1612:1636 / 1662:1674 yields 0.73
